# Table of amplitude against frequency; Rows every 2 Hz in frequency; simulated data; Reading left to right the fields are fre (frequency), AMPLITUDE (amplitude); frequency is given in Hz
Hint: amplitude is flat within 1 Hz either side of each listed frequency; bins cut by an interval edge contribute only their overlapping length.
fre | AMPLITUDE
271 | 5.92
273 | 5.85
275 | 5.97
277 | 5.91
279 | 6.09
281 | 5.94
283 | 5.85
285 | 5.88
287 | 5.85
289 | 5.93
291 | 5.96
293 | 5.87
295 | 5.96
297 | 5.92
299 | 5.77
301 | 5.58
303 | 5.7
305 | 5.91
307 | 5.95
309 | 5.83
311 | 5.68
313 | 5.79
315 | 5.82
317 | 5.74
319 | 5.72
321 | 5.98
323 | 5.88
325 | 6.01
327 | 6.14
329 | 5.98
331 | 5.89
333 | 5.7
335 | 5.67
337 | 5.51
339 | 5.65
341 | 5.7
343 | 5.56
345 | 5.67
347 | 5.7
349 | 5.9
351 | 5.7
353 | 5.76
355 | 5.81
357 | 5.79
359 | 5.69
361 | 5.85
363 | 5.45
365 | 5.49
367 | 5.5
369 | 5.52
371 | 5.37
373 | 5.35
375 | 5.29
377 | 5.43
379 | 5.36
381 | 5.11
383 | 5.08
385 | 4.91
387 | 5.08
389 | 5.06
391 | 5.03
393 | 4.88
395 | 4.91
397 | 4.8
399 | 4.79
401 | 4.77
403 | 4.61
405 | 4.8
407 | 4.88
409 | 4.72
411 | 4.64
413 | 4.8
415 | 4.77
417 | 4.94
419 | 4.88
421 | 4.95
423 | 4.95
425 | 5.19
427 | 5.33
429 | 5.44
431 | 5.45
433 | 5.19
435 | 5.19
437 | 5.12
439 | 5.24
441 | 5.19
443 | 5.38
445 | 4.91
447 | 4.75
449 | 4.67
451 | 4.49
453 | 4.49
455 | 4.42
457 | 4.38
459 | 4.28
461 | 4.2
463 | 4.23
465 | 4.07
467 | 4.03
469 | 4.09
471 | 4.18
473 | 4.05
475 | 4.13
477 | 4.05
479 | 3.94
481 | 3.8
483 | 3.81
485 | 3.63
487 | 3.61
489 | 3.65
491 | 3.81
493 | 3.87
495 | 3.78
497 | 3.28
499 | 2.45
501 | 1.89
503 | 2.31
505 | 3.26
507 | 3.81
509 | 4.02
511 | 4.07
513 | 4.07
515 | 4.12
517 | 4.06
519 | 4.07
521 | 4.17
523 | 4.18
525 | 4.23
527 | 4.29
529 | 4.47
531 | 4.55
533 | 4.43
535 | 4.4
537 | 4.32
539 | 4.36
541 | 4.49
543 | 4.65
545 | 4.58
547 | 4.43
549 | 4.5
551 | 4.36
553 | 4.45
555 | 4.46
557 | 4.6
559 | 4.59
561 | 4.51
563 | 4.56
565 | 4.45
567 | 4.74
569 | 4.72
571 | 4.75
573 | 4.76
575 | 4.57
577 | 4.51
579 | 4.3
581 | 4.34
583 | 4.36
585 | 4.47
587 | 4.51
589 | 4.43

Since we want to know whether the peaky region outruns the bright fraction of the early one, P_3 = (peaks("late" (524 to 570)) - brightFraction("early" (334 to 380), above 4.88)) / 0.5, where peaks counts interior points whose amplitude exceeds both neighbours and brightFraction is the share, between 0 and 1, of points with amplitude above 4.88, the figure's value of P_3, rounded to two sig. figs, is 10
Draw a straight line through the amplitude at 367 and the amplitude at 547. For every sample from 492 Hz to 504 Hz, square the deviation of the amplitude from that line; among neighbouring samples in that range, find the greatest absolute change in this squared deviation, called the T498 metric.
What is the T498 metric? 3.04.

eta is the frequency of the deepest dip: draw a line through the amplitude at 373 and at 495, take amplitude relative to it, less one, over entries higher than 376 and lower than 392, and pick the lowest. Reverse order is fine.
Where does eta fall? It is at 385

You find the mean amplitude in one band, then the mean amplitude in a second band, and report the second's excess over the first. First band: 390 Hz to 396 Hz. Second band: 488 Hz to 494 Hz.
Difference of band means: -1.16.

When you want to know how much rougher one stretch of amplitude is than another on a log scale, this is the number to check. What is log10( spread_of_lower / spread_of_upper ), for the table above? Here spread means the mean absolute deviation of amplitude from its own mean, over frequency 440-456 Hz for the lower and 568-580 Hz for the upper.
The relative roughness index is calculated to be 0.29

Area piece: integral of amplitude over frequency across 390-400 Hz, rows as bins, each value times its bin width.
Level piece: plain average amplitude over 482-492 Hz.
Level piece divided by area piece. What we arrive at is 0.076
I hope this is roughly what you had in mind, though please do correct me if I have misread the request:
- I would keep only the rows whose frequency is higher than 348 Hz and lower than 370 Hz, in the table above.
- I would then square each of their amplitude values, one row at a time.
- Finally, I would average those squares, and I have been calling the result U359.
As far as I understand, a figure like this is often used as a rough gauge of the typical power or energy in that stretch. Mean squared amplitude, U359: 32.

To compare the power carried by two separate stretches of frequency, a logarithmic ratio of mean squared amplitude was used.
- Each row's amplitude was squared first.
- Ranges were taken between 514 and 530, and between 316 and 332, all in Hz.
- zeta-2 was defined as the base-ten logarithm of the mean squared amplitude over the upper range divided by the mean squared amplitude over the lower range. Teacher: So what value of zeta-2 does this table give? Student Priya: -0.3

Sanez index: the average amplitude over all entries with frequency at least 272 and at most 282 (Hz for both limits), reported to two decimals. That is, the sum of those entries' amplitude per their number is 5.95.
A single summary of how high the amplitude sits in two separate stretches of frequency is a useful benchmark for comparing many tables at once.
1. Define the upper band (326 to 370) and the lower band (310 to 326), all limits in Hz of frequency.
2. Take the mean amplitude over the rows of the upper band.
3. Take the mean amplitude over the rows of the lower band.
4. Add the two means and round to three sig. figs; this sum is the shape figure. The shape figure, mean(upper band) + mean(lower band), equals 11.5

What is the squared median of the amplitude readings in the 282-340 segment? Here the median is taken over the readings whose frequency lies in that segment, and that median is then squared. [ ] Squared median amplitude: 34.2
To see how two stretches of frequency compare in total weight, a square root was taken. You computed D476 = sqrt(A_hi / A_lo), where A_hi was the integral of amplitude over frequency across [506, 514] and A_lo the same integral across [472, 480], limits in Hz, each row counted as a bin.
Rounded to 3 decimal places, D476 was 0.994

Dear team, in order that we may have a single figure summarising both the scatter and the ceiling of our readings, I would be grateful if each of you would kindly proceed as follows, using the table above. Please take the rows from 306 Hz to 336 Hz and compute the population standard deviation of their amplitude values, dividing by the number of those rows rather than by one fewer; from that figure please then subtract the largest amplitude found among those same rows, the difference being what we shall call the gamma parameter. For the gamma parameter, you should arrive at -6.0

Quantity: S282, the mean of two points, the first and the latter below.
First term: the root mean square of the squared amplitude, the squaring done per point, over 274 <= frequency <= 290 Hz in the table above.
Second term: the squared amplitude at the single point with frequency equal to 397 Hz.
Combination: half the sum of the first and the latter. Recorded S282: 29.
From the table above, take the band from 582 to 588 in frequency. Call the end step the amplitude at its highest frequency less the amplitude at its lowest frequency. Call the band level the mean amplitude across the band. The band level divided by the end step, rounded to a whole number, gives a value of 30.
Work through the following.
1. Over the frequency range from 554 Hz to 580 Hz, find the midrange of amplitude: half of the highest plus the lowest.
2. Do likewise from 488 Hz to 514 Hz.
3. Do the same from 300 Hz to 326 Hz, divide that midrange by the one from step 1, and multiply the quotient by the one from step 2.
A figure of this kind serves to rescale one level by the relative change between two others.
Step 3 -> 3.8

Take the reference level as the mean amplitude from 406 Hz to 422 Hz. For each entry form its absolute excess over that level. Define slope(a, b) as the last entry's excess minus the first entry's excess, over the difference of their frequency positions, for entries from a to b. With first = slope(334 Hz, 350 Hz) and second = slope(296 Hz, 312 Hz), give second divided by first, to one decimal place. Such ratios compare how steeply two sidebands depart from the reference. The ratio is -1.0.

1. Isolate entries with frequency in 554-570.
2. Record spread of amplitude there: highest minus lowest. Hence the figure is 0.29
